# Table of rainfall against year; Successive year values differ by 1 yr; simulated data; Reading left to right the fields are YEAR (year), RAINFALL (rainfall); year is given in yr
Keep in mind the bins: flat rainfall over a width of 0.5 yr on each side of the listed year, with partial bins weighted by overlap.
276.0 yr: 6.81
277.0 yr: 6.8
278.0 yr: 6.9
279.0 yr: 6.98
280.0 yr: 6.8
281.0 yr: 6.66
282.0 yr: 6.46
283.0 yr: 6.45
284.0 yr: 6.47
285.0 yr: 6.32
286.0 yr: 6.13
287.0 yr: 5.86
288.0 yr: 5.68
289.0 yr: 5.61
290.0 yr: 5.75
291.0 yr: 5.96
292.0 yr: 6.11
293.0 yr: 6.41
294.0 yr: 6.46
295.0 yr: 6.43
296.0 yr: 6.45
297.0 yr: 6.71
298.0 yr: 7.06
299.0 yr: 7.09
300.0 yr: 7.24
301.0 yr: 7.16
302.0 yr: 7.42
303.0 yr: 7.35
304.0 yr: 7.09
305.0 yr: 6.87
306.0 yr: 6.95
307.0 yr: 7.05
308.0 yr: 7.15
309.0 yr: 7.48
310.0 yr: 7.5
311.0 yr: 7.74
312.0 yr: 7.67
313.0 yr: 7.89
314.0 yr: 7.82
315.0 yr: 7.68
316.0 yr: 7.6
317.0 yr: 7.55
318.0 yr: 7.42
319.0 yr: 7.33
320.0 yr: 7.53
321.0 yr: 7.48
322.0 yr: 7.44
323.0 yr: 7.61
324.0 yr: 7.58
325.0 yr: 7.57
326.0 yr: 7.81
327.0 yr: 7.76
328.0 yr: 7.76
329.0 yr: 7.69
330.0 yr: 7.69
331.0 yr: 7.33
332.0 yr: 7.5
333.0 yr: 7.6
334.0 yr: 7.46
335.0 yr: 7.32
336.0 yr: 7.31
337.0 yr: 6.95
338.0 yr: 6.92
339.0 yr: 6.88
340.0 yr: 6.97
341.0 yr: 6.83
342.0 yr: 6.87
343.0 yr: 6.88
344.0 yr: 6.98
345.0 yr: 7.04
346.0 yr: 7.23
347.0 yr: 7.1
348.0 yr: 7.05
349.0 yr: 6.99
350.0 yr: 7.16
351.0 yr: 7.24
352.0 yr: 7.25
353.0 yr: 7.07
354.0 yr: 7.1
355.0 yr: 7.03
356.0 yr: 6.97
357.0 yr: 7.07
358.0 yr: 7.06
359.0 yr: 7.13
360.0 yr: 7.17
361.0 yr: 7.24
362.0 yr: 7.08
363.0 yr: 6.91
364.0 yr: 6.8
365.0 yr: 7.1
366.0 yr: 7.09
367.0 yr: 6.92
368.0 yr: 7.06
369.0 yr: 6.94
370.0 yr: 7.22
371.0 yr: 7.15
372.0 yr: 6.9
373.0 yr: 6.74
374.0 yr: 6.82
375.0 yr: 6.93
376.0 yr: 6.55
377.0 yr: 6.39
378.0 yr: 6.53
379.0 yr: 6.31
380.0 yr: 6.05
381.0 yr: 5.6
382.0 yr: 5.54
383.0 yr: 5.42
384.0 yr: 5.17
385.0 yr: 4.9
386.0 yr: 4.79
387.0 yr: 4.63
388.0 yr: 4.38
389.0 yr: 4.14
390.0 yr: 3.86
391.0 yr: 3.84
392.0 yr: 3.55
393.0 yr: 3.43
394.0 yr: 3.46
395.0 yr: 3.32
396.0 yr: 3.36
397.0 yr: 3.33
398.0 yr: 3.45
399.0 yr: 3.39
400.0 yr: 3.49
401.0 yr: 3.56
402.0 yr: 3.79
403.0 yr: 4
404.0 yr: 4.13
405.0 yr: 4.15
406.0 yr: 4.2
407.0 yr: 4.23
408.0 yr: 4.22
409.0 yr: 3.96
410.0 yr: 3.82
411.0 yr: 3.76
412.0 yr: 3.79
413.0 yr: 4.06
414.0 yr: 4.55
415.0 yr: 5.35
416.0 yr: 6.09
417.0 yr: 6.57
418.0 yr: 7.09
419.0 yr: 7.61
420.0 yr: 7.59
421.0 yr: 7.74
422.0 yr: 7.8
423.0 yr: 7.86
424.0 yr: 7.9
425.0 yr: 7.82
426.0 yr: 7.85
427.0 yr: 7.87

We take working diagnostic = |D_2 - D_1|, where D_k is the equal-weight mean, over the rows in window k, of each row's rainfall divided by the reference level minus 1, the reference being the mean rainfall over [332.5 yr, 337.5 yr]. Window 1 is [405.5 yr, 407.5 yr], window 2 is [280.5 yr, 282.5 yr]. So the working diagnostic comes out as 0.32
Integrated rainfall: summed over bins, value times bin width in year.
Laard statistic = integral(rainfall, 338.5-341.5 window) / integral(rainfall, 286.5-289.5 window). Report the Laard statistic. 1.21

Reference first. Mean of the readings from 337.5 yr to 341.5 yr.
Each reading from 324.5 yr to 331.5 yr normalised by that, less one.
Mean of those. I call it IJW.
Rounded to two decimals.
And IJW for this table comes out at 0.11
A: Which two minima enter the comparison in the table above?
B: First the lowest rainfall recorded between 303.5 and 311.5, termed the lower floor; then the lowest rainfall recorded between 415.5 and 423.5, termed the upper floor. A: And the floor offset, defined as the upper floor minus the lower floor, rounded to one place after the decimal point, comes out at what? -0.8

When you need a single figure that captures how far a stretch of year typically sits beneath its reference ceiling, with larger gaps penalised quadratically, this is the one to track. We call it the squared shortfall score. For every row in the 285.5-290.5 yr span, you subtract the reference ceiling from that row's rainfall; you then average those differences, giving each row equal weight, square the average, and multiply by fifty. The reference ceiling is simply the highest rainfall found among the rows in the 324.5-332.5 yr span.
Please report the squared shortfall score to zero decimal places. 201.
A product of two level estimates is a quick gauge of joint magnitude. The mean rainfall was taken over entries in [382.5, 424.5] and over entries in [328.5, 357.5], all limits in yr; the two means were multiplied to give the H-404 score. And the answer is 34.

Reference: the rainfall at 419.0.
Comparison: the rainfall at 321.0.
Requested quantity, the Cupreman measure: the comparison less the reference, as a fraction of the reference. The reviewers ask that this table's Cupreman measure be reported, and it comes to -0.02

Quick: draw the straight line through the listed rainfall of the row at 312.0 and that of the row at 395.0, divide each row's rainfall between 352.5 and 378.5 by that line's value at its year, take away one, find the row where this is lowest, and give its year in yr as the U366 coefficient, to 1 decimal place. 353.0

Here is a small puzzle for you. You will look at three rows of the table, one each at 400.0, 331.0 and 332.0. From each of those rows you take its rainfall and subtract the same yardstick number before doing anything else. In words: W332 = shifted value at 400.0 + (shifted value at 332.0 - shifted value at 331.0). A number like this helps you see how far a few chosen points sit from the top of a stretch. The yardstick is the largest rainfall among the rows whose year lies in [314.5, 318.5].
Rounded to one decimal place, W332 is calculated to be -4.0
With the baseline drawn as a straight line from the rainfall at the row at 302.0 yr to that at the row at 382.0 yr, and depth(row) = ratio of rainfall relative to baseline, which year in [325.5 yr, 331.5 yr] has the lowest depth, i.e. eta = 331.0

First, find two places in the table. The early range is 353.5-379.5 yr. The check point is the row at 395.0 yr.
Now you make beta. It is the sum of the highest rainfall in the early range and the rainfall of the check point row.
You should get 10.6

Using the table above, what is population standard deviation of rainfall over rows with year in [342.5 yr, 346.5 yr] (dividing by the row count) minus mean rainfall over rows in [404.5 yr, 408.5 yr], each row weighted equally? -4.1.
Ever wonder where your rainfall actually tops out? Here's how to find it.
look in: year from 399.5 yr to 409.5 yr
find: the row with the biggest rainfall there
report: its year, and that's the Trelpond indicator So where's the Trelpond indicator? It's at 407.0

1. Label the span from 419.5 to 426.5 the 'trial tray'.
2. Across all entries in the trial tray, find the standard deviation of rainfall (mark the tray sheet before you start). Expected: 0.10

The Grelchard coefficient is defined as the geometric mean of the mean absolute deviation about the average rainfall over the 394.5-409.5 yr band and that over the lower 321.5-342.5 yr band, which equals 0.31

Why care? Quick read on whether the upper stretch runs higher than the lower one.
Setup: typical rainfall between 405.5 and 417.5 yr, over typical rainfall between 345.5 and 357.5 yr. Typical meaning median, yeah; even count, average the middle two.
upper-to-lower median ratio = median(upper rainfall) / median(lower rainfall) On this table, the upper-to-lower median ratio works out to 0.59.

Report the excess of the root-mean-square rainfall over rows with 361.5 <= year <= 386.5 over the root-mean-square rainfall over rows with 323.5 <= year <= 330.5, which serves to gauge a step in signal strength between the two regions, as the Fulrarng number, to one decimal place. -1.2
